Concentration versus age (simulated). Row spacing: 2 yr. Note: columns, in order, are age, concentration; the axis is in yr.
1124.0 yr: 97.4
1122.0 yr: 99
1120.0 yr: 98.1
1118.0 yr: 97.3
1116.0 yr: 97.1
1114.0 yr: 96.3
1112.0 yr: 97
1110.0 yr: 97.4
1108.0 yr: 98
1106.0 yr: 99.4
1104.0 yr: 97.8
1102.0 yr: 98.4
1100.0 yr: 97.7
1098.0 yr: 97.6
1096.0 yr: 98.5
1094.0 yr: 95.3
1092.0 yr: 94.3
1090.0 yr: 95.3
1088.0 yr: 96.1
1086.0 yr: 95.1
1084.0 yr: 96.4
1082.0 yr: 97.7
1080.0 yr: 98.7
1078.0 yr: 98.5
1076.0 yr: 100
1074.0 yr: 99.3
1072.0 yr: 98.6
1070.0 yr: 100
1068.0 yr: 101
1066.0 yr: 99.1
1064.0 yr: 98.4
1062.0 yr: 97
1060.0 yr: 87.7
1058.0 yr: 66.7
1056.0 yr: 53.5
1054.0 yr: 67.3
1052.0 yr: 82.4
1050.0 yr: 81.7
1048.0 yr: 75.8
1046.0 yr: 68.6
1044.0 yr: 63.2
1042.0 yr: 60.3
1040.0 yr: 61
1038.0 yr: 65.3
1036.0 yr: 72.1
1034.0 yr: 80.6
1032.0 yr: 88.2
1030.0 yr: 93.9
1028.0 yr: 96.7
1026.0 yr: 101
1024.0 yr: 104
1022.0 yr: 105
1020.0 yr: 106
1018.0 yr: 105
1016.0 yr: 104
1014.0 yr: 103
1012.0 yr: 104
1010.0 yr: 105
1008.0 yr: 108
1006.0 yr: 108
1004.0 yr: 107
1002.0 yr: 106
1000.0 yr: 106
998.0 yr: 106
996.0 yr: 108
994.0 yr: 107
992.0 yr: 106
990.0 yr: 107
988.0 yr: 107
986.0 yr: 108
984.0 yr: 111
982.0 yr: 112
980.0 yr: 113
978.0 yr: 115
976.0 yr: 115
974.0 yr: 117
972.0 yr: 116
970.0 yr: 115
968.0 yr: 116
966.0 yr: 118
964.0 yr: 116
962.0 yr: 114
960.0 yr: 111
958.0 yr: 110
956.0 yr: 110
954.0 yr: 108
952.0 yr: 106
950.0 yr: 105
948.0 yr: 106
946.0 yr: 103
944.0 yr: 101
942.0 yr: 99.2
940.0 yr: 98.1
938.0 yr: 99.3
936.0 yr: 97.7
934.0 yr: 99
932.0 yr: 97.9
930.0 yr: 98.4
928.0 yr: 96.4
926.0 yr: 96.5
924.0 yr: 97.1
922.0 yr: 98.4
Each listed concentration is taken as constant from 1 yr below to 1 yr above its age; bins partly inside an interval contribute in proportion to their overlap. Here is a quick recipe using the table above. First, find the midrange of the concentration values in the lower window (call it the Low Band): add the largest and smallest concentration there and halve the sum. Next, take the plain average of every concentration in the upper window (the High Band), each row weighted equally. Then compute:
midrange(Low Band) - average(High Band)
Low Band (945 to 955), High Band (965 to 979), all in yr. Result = -10.5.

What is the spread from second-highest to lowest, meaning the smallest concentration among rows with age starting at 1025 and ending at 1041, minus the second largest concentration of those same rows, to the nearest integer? -36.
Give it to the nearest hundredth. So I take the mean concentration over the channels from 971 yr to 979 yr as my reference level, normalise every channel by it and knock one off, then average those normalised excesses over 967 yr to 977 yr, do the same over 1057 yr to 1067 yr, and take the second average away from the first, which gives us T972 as 0.22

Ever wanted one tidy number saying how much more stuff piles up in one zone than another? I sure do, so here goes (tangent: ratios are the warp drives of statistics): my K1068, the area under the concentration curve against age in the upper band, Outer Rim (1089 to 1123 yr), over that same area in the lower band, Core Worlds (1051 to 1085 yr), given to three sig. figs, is 1.07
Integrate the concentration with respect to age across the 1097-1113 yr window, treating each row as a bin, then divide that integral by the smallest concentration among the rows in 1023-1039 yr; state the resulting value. 24.0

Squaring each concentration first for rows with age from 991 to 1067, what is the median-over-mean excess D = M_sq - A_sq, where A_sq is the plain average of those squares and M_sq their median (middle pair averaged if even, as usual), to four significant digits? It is 1172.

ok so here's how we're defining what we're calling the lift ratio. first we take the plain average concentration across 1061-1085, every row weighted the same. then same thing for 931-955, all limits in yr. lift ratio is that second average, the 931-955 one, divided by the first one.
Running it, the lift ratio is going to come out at 1.03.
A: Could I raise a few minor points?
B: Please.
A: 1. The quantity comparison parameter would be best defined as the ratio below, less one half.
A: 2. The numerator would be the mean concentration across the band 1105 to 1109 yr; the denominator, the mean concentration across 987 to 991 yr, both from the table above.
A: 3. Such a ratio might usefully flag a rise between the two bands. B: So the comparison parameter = 0.42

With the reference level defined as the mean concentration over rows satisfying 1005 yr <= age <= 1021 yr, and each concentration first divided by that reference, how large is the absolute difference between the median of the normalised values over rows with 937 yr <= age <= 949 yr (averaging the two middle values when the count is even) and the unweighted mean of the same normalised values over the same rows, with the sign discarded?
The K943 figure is 0.0090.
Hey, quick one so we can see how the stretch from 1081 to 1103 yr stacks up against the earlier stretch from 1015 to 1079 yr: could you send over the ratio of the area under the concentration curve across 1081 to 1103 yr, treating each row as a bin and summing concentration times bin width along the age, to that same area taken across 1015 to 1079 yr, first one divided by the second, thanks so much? 0.38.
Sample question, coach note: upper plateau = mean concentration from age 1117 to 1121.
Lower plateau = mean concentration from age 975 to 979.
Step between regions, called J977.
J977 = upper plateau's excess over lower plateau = -17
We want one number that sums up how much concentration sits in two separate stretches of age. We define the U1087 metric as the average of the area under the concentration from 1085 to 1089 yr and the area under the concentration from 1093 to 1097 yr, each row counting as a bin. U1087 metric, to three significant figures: 385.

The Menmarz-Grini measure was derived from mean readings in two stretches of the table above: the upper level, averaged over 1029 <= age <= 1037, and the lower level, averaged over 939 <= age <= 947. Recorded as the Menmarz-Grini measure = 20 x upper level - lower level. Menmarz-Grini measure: 1574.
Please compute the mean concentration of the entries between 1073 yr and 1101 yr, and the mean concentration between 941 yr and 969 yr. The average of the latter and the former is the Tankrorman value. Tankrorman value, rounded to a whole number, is 103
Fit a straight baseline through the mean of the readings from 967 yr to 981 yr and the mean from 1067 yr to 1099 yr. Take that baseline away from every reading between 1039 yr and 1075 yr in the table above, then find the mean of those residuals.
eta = -21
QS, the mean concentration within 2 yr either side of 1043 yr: 62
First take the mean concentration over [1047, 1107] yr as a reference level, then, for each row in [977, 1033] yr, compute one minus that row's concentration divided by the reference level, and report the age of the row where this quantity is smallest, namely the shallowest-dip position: 978.0 yr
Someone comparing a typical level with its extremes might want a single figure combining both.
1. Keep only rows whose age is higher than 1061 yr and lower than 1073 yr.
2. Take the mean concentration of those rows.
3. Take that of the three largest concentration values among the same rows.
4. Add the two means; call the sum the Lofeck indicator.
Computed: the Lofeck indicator 199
